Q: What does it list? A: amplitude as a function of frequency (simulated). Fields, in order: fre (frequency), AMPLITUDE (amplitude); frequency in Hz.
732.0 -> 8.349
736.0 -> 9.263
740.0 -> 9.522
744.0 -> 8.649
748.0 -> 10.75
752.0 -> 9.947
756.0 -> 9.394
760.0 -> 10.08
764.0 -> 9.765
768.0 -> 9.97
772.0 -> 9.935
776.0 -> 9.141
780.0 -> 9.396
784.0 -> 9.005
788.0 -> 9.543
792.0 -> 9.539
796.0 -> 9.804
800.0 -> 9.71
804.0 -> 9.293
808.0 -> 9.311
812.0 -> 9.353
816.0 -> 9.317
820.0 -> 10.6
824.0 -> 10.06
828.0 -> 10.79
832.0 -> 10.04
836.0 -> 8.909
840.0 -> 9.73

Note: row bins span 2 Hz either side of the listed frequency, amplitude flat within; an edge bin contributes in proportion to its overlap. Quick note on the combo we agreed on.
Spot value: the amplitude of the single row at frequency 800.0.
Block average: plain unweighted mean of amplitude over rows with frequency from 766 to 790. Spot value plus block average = 19.2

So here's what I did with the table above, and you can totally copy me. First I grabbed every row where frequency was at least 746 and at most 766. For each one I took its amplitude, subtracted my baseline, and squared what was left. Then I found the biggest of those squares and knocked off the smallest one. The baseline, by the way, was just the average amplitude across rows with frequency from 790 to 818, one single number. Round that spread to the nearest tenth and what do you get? 1.6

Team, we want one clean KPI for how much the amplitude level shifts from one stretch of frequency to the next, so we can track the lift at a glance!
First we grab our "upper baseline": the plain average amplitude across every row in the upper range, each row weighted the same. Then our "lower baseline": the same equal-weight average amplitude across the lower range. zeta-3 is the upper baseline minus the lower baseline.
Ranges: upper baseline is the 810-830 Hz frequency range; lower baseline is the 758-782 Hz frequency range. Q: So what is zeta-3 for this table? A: 0.3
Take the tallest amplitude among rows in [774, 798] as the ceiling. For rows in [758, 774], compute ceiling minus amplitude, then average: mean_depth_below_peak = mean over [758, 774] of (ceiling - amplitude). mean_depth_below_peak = -0.1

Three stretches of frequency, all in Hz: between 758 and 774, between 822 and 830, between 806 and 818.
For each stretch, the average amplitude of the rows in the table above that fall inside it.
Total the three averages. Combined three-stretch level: 29.7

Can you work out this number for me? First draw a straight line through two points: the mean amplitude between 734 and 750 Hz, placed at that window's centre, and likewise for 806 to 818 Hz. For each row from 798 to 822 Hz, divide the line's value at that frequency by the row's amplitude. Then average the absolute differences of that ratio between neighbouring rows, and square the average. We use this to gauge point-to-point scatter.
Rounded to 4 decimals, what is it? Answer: 0.0012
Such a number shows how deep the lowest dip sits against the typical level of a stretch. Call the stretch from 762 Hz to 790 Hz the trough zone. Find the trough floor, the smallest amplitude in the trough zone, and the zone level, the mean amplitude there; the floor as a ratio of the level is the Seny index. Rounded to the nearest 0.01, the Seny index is 0.94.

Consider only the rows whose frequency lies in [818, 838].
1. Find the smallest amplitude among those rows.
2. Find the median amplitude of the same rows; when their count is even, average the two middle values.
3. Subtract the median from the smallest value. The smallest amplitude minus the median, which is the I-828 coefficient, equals -1.2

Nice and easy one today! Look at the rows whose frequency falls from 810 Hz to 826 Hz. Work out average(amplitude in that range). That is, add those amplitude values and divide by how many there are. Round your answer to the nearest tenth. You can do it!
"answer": 9.8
